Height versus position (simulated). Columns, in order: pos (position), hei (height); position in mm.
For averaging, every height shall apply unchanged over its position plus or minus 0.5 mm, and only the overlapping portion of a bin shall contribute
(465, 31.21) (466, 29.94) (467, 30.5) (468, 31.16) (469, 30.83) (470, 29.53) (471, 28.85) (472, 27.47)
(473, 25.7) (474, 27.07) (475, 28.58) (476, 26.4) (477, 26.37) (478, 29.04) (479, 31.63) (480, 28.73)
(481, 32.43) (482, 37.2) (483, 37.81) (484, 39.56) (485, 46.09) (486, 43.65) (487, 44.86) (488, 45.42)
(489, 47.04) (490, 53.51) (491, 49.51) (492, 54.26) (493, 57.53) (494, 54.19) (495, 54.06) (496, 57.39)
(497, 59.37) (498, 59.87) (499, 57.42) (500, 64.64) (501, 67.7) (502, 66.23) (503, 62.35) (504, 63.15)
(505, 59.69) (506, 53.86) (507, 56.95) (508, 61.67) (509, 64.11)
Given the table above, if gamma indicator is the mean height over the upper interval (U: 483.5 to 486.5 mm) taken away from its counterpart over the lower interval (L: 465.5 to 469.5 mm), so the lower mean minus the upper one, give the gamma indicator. -12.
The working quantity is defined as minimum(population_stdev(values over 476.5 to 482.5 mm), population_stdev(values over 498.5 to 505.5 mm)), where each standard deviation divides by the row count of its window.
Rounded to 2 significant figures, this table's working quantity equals 3.3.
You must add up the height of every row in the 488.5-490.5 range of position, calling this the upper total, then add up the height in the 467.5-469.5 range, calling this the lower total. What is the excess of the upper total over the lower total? 39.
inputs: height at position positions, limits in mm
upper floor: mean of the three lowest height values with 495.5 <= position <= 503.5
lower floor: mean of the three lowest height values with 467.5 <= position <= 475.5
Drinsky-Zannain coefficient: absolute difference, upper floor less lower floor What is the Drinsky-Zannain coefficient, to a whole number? 31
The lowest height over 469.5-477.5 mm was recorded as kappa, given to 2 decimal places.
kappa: 25.70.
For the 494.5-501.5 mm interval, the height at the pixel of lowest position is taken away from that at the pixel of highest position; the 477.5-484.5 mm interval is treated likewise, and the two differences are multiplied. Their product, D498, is 143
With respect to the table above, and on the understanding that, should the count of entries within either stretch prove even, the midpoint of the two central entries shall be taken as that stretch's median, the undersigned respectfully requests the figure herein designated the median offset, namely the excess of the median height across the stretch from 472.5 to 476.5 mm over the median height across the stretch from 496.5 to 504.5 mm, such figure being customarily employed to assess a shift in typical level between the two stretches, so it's -36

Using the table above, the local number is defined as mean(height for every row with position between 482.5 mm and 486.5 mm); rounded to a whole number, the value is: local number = 42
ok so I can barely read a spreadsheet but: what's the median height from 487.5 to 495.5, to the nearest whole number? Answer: 54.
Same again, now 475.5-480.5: 29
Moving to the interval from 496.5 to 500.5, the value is 60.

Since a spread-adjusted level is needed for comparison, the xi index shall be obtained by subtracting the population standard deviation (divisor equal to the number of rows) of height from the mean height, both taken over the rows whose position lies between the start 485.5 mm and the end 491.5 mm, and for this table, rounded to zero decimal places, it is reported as 44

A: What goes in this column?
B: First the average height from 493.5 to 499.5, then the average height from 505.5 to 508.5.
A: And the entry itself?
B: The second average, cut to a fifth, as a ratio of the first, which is 0.20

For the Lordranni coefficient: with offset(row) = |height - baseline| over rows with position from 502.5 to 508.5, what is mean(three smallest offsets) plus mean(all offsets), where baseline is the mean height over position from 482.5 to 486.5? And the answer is 33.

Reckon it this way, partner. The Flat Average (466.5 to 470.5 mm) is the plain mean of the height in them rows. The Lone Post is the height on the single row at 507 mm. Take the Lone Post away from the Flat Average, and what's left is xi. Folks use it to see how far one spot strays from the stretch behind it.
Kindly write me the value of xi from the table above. -26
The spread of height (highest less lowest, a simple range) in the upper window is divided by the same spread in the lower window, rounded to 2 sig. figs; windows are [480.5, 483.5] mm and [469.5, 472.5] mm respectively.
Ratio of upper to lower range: 2.6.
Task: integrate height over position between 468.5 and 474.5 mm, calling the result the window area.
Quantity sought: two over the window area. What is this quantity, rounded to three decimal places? 0.012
